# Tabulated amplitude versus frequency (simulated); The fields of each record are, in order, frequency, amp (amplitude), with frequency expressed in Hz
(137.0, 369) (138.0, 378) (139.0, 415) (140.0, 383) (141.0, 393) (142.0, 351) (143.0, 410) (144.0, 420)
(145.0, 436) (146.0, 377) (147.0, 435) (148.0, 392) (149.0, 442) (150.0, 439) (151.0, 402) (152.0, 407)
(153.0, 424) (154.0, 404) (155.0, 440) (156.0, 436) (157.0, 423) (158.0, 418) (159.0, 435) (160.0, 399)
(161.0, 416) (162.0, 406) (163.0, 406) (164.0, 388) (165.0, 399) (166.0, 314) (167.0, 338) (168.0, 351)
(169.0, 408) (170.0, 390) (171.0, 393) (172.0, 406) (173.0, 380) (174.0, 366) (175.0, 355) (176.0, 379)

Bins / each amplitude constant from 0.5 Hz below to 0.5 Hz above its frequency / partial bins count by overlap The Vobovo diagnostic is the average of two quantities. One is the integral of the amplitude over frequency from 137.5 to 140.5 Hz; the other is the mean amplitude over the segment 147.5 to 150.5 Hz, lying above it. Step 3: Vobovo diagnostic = 800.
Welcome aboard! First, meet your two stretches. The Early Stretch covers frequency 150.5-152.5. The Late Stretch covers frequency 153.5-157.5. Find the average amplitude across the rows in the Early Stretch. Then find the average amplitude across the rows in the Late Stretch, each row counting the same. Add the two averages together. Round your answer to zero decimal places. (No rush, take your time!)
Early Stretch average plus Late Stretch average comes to 830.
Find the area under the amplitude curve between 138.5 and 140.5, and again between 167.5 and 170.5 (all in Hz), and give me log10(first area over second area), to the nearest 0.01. -0.16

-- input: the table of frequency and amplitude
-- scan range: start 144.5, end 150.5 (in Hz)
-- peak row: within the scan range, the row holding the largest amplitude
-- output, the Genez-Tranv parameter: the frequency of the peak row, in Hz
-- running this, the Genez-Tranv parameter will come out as 149.0 Hz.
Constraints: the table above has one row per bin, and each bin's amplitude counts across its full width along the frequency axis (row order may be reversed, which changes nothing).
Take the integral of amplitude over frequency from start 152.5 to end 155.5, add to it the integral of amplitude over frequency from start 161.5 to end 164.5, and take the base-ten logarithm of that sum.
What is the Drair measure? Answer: 3.39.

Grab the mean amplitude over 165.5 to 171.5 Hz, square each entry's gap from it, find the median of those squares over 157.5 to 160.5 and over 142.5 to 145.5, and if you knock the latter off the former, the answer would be -213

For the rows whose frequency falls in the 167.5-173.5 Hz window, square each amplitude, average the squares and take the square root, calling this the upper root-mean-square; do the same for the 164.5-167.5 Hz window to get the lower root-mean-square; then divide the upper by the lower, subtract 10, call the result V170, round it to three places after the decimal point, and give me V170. -8.897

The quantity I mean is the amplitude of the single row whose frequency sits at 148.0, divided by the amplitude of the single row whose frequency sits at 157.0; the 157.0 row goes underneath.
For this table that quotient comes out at 0.93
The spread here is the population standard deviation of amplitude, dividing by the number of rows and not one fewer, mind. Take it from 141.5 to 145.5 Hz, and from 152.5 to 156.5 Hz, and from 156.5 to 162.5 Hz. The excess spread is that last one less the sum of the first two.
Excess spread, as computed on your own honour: -35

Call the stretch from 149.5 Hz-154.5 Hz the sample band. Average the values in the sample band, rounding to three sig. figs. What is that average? 415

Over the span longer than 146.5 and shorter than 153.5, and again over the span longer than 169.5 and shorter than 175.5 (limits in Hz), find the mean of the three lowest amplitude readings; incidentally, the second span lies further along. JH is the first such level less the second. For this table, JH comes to 33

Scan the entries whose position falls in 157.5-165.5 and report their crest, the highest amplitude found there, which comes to 435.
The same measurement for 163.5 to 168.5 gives 399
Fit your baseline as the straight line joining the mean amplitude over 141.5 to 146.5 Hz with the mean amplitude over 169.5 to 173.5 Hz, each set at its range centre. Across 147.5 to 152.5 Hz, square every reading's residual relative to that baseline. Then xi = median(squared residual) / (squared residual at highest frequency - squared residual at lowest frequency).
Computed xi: 1.5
